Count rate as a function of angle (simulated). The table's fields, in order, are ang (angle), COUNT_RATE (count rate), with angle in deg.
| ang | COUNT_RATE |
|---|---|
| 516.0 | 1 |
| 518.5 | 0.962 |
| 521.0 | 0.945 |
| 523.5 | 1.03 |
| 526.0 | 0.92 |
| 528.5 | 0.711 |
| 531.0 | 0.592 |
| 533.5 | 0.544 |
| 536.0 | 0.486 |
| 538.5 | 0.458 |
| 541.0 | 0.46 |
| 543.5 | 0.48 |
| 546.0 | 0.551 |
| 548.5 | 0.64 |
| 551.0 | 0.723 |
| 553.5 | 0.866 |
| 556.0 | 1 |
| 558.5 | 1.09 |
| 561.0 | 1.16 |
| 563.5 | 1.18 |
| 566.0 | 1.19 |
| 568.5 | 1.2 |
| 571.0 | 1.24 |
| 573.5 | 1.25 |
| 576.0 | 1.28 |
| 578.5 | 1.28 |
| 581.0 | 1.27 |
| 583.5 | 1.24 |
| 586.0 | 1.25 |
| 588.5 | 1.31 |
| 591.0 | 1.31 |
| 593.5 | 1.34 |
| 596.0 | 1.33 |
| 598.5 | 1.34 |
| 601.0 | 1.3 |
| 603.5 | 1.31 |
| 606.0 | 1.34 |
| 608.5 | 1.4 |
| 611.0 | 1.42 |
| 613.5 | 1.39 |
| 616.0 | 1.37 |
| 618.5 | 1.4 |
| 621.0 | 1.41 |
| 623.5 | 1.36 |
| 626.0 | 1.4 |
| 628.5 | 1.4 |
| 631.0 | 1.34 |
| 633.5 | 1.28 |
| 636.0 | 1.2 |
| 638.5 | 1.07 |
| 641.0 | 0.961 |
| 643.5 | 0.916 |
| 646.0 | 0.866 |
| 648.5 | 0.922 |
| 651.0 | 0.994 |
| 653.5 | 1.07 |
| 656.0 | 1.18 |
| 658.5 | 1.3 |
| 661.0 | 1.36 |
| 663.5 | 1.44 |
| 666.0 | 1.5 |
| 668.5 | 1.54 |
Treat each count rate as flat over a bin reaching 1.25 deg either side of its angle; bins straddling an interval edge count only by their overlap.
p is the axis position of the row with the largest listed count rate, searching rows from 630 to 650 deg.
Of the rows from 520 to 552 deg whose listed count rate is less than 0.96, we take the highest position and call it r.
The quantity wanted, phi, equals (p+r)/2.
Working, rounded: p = 631.0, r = 551.0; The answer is 591.0 deg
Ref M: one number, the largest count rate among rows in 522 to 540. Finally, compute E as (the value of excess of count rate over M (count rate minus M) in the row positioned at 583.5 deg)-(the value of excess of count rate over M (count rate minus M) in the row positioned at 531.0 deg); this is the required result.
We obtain 0.6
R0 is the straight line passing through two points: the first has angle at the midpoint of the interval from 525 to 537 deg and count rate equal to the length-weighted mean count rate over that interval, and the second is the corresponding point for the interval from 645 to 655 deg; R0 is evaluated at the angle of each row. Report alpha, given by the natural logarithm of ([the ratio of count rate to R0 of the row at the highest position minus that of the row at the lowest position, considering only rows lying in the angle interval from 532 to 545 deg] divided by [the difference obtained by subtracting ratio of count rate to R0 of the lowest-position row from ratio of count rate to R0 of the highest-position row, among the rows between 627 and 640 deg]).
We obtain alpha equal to -1.1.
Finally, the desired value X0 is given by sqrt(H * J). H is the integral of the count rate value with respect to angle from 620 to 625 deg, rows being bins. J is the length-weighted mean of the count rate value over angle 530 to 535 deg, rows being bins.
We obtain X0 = 1.97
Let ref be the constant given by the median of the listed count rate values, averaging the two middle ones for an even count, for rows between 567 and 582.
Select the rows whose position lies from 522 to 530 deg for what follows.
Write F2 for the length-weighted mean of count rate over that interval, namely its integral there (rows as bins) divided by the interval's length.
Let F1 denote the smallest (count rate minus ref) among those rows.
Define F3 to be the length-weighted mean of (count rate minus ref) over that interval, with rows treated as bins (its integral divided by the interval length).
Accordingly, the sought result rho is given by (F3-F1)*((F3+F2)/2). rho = 0.042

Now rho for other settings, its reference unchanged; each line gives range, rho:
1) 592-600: 0.003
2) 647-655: 0.028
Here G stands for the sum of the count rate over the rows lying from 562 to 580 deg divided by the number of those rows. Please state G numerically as 1.23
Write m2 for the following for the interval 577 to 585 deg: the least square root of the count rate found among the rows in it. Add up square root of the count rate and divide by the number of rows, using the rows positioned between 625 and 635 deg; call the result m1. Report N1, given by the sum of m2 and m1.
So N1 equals 2.3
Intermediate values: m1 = 1.16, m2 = 1.11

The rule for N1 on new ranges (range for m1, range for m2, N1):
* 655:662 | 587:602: 2.3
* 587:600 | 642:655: 2.1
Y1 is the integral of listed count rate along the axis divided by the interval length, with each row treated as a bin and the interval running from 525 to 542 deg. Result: 0.59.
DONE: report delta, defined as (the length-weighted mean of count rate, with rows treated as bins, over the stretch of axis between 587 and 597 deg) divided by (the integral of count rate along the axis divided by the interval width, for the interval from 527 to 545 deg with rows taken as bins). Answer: 2.45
